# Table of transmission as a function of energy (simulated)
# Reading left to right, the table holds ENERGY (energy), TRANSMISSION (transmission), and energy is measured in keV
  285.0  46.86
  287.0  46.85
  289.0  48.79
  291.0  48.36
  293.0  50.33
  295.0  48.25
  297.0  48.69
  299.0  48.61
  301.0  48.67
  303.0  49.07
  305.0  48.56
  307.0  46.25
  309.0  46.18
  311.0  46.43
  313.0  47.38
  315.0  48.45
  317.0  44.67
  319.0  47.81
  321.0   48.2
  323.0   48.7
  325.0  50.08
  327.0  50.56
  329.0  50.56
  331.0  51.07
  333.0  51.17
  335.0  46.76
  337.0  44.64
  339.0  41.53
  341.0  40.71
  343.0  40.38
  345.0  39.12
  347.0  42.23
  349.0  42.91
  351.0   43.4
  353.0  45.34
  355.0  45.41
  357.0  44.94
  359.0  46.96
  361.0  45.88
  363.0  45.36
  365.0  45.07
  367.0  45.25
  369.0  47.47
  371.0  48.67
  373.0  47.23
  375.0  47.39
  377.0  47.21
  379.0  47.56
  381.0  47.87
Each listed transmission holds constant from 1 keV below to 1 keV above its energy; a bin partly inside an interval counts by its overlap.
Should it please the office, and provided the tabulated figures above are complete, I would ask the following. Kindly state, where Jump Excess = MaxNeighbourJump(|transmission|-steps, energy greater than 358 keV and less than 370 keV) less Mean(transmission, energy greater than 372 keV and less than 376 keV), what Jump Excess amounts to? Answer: -45.1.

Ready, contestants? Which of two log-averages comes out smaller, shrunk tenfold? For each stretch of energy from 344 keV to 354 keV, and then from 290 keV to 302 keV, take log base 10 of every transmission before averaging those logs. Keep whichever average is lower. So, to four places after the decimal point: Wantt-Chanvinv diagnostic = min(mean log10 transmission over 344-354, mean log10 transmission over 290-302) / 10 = 0.1629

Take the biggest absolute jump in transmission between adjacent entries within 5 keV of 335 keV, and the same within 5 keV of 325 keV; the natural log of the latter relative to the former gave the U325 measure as -1.2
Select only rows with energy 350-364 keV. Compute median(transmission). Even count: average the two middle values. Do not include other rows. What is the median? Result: 45.4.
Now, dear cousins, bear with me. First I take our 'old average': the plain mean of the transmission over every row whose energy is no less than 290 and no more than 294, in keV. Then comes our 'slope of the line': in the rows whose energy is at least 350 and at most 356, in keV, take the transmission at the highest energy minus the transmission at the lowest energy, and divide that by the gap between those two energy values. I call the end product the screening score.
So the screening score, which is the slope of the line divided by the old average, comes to 0.010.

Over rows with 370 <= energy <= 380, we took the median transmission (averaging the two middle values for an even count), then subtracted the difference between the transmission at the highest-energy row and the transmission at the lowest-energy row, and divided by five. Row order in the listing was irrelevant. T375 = 9.7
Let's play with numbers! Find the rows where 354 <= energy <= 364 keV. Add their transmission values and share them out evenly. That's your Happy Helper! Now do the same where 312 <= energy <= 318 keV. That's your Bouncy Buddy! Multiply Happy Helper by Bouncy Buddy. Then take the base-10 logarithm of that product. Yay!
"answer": 3.331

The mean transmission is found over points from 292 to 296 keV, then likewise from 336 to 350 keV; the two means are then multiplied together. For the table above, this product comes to 2053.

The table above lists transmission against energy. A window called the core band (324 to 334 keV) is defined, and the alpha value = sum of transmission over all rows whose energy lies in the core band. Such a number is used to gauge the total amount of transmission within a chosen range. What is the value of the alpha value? 253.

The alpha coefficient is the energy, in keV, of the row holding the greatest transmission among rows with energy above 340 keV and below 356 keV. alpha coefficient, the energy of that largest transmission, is 355.0 keV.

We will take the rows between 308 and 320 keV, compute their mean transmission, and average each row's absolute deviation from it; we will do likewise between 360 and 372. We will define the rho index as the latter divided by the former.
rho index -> 1.12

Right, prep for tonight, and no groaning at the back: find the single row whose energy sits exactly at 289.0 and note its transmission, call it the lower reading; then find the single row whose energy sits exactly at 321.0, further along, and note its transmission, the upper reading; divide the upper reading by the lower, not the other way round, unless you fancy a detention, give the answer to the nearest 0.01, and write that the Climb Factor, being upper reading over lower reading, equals 0.99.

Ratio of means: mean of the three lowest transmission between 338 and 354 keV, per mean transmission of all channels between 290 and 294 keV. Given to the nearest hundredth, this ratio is 0.81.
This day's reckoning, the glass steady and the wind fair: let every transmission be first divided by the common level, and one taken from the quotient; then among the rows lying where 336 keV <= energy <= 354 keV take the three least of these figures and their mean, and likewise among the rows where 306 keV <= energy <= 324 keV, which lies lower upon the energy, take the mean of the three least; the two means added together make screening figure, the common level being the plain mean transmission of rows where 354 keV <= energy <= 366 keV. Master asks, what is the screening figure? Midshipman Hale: -0.12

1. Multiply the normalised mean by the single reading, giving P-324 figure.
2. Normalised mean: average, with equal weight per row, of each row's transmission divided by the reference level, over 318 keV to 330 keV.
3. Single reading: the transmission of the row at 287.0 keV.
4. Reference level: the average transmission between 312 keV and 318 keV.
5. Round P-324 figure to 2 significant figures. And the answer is 49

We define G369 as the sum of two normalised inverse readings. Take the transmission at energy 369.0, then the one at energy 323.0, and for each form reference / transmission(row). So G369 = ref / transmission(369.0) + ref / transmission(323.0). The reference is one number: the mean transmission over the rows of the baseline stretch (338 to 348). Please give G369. 1.70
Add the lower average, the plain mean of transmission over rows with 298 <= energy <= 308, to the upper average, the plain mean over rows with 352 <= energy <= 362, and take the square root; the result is 9.69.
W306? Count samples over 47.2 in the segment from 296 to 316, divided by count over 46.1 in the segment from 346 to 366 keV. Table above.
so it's 7.0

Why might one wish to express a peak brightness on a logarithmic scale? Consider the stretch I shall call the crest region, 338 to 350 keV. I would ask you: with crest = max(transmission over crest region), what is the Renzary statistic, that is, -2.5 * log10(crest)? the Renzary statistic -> -4.08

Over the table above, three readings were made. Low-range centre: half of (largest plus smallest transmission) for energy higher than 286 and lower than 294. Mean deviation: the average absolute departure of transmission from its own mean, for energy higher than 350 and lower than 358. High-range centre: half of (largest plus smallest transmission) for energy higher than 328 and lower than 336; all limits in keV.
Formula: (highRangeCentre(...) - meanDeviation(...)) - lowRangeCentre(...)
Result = 0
